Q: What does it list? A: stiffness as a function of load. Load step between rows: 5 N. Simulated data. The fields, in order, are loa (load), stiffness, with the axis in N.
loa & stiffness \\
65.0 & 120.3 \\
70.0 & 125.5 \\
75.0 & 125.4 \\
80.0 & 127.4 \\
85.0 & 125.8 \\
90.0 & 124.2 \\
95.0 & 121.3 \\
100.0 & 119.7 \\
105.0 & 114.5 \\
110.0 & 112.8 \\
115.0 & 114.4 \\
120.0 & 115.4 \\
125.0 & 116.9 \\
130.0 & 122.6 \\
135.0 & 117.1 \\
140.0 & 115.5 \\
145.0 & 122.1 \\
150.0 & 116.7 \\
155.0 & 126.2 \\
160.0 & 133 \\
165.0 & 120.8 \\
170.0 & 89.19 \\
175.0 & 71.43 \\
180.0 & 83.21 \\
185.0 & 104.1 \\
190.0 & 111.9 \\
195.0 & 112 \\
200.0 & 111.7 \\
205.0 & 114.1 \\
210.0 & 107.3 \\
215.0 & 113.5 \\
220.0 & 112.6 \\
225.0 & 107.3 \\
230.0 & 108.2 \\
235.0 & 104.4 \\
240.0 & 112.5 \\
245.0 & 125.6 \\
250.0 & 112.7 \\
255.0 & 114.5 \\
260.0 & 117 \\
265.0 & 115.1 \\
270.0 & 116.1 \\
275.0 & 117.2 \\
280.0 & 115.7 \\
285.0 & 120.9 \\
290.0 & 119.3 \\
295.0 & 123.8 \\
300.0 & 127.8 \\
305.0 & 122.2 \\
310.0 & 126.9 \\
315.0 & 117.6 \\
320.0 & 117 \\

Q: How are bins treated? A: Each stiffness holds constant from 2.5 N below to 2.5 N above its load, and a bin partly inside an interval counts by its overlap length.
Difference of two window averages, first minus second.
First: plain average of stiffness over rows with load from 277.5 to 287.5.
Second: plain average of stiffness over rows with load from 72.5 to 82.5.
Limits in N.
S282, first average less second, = -8.1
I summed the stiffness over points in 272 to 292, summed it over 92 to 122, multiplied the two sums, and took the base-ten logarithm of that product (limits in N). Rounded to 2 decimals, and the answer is 5.52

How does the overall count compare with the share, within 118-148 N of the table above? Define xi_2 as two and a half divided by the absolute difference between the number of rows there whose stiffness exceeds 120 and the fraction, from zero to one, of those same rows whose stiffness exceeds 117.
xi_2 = 1.7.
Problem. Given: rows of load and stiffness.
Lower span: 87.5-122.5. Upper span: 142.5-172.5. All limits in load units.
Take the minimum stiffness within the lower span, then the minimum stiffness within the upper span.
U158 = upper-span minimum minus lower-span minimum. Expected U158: -24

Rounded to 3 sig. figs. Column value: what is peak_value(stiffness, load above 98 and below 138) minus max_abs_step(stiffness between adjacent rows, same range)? 117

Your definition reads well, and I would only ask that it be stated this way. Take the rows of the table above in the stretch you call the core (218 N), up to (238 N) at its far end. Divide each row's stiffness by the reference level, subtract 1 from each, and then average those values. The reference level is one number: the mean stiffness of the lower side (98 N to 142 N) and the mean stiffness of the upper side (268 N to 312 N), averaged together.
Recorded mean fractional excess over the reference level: -0.09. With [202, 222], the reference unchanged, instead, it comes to -0.06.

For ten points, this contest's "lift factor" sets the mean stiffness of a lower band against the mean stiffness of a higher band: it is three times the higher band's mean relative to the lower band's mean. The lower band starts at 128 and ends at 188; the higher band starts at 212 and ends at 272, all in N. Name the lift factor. 3.1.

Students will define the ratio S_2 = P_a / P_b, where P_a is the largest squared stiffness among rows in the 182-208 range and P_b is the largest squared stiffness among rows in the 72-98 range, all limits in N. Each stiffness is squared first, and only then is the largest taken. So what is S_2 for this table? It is 0.80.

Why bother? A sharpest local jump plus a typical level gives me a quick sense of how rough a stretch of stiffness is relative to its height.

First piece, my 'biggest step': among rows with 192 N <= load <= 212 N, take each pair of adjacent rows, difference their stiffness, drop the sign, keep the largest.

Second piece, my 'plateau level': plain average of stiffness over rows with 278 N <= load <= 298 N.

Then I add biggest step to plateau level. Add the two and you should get 127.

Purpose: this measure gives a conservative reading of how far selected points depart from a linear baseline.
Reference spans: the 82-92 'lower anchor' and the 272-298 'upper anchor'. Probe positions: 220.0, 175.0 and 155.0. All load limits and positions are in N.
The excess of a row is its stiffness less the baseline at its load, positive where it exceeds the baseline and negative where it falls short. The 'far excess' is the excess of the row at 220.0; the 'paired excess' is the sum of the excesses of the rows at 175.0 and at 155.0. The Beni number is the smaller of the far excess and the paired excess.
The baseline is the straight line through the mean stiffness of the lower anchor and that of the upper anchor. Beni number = -48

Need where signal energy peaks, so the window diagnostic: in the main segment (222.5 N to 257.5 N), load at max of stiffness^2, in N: 245.0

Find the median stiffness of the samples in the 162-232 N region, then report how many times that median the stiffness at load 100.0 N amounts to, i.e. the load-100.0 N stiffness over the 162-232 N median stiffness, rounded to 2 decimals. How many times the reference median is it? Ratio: 1.09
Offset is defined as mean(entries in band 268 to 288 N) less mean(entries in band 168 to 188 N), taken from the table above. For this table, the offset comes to 30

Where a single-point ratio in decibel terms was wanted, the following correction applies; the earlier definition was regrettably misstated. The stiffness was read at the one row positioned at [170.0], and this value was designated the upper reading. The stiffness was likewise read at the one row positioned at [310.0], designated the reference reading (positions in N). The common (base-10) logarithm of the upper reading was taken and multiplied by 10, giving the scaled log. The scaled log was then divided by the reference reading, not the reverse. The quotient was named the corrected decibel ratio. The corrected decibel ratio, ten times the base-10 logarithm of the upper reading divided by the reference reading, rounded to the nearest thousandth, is 0.154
